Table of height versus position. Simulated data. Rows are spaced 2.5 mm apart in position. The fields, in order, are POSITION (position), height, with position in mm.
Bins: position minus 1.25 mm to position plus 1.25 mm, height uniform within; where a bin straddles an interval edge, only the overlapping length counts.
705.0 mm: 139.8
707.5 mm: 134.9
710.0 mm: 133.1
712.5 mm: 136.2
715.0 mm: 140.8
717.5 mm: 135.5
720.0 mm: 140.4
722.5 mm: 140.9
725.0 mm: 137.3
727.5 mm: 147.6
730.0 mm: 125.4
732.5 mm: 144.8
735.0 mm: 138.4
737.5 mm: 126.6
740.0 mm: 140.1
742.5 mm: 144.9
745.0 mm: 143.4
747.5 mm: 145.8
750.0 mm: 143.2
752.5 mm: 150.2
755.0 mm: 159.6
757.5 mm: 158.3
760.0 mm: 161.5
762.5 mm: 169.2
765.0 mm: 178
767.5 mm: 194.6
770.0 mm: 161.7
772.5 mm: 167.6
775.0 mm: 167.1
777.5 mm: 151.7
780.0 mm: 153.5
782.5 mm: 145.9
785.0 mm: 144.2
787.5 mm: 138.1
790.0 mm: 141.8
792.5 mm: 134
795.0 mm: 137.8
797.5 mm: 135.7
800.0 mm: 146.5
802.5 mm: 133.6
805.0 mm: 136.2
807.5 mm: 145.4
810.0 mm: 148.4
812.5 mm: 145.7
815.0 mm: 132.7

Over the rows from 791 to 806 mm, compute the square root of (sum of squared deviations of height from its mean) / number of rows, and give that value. 4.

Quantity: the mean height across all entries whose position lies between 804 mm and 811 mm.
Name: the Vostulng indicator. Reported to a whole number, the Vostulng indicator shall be 143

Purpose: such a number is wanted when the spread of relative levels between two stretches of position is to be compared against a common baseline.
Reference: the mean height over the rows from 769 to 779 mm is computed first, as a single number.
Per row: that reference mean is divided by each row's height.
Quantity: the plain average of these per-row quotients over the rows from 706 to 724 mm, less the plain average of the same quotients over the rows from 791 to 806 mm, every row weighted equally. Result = -0.001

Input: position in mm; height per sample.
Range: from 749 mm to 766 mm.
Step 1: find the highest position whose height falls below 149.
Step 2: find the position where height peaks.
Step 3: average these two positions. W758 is 757.5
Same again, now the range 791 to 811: 810.0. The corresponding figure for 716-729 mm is 727.5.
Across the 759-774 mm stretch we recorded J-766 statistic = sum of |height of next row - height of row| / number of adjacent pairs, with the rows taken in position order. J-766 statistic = 14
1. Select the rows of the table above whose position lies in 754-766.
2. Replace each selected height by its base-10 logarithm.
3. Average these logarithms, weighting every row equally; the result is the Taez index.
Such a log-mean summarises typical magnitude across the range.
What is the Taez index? 2.218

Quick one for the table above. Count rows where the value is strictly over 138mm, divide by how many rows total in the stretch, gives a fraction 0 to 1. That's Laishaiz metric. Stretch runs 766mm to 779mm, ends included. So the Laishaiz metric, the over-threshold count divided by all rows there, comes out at 1.00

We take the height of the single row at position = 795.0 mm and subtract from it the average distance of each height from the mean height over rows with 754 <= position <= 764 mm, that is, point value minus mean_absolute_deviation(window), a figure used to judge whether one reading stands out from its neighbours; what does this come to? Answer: 134.3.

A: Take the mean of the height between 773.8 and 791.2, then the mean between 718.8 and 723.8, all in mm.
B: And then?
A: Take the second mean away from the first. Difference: 8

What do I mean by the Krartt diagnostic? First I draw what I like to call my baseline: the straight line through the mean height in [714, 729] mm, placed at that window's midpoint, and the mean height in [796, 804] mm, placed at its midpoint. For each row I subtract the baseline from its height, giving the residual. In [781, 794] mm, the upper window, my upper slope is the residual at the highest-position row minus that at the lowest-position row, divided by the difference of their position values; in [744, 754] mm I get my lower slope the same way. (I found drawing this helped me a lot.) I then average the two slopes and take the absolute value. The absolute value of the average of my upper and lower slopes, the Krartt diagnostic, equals 0.12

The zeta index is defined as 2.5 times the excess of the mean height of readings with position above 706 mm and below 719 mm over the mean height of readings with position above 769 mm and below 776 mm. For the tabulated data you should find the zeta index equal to -73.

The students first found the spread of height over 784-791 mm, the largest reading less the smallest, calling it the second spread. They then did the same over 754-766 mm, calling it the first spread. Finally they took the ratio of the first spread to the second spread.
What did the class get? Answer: 3.2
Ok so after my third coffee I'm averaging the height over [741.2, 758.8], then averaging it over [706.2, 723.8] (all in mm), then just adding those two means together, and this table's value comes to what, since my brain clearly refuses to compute 287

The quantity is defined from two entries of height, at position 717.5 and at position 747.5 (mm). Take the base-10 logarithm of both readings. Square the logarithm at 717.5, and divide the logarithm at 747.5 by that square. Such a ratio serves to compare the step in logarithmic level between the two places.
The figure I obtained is 0.476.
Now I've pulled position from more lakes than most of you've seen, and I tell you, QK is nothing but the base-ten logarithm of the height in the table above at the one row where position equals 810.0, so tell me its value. 2.17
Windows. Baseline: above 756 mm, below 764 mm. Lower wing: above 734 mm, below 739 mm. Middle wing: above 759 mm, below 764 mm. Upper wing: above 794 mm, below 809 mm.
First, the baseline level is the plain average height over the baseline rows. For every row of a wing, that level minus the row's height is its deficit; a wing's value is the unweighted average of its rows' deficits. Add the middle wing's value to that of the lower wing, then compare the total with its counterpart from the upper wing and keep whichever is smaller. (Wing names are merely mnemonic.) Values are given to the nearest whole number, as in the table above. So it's 24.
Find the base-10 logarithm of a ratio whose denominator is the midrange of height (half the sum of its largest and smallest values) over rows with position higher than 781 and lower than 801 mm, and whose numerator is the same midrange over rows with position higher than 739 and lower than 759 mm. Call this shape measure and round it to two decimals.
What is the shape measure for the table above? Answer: 0.03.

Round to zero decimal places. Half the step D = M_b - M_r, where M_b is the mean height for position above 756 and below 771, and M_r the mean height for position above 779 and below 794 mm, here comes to 14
